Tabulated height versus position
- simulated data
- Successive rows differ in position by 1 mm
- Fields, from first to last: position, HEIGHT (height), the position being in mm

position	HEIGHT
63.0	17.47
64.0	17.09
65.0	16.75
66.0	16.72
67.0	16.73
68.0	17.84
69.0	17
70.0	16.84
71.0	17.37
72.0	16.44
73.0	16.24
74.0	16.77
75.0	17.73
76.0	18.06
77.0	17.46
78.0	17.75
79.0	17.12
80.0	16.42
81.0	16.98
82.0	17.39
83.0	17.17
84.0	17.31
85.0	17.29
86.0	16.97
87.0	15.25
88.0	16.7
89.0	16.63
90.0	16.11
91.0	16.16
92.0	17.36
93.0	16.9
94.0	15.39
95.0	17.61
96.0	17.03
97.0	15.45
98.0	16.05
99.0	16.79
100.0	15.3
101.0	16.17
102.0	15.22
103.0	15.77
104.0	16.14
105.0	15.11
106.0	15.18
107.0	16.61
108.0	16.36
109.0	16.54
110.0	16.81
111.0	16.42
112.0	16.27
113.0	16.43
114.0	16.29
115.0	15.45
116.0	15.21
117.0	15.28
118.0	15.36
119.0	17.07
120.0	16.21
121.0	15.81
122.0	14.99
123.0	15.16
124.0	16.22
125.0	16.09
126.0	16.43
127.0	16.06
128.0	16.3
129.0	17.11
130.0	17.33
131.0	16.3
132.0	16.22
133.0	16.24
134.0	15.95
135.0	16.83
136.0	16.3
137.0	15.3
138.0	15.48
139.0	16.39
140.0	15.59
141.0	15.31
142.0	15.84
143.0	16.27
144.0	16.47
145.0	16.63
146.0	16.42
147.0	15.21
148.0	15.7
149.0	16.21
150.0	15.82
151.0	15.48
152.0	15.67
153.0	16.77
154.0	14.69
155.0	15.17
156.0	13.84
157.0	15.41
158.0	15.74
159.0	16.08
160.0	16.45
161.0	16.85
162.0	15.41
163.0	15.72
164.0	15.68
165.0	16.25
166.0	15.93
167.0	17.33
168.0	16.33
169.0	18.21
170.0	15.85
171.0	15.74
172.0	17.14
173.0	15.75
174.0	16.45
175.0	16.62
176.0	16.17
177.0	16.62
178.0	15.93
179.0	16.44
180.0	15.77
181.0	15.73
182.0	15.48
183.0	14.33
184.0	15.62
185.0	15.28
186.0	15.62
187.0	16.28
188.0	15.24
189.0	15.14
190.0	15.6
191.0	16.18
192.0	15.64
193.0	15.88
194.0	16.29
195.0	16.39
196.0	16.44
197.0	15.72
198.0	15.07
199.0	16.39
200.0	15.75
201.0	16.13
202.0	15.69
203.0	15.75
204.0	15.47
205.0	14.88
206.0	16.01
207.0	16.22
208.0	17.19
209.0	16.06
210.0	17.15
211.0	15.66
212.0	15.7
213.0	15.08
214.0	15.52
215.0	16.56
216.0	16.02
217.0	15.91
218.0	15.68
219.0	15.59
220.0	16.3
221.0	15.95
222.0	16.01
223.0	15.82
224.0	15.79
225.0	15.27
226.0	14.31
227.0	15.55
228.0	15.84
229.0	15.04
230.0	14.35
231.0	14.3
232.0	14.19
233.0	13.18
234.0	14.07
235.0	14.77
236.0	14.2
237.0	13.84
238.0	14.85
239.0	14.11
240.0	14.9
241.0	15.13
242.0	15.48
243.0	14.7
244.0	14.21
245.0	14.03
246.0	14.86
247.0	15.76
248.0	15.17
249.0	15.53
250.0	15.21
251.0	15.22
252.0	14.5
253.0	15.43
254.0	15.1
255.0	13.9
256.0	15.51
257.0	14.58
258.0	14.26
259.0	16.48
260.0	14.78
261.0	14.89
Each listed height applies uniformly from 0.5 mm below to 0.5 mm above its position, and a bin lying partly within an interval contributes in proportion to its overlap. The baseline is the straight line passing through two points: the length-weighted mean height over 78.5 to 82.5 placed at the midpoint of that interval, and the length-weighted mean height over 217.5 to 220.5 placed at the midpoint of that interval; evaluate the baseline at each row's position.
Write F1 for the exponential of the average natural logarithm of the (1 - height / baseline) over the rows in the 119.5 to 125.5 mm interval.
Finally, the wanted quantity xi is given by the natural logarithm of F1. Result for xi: -3.1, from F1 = 0.046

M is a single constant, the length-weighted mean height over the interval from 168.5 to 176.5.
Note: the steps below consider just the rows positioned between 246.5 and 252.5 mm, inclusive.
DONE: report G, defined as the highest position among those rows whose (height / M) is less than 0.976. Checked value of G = 252.0 mm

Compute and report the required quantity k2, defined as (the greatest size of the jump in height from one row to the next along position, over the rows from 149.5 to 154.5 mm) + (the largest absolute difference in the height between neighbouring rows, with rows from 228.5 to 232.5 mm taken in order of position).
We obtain 2.8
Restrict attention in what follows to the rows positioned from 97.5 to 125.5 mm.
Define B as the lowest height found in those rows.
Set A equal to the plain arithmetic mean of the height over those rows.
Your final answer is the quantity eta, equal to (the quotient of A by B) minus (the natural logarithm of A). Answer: -1.71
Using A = 15.9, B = 14.99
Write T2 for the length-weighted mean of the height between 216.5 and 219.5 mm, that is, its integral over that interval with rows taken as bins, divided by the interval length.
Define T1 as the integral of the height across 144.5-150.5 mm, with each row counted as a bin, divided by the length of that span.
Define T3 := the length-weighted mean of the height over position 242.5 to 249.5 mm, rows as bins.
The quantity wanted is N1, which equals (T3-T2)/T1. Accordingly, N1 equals -0.05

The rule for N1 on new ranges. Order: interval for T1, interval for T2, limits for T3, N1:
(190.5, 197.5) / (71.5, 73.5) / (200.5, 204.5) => -0.04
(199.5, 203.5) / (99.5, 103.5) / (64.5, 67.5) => 0.07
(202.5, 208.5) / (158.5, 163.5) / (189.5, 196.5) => 0.00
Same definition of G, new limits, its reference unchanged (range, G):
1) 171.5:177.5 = 173.0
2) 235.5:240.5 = 240.0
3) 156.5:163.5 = 163.0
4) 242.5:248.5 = 248.0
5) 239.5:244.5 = 244.0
